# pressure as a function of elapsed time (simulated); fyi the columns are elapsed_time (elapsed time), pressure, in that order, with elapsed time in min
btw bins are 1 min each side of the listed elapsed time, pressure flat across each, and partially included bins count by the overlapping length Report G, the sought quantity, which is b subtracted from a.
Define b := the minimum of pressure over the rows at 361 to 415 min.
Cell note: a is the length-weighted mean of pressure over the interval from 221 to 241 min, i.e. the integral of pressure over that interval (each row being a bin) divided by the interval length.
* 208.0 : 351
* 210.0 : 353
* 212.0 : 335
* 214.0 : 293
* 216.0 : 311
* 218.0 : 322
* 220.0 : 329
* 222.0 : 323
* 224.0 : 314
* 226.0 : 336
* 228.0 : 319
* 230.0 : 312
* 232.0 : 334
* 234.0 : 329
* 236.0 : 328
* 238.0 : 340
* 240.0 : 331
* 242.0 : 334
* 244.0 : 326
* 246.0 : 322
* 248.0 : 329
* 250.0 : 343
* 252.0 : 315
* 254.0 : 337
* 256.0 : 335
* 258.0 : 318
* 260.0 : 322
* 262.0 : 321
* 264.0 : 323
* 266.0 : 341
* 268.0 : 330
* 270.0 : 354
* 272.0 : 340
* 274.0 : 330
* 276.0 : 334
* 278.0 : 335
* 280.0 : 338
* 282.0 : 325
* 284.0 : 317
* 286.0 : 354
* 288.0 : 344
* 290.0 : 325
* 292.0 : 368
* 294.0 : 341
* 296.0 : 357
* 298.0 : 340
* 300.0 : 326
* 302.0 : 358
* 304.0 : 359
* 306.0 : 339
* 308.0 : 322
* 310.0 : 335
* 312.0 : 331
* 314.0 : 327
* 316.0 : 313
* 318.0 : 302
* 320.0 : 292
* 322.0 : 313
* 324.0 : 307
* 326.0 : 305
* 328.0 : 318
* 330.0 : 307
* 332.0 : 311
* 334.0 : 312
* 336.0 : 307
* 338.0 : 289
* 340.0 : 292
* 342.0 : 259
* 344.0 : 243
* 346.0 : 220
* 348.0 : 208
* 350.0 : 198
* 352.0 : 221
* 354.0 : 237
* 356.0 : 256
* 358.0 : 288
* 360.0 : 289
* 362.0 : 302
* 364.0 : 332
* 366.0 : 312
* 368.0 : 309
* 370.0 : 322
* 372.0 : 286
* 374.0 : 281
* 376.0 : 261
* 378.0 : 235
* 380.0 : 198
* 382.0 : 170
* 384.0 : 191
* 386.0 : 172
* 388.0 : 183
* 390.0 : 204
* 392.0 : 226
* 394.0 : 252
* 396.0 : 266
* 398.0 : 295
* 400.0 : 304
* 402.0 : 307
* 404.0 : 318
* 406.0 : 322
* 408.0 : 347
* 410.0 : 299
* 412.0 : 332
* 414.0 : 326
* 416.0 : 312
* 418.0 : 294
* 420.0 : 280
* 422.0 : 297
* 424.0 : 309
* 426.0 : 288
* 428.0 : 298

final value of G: 157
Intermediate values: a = 327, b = 170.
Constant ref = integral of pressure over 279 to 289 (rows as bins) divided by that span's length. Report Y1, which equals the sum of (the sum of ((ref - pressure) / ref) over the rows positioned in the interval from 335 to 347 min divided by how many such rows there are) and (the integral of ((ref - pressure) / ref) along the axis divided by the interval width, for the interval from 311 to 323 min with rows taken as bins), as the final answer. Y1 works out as 0.3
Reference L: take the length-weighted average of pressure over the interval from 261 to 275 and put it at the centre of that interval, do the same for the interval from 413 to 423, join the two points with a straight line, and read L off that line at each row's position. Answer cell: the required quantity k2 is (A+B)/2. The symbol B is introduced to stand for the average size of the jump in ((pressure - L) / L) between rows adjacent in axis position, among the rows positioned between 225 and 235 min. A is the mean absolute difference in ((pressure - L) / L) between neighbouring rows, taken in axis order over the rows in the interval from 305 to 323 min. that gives 0.036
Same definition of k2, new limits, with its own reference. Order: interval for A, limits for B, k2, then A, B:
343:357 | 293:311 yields 0.052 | 0.054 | 0.050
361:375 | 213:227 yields 0.046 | 0.057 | 0.036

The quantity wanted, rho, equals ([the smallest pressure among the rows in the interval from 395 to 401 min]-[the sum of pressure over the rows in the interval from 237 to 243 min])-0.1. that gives -739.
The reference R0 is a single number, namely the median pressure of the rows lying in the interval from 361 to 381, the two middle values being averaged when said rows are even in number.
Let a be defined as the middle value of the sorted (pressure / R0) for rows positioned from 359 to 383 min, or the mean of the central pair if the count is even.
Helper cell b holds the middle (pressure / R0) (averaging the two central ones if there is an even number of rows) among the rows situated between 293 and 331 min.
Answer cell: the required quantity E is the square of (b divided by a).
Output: 1.3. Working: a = 0.98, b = 1.11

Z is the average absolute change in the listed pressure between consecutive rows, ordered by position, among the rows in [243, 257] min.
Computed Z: 12.8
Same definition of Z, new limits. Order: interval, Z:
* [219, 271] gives 11.0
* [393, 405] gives 13.2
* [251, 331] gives 13.2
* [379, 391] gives 20.0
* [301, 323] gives 11.5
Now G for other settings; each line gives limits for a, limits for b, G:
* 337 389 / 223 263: -60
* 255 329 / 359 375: 50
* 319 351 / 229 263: -32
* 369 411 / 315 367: 61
